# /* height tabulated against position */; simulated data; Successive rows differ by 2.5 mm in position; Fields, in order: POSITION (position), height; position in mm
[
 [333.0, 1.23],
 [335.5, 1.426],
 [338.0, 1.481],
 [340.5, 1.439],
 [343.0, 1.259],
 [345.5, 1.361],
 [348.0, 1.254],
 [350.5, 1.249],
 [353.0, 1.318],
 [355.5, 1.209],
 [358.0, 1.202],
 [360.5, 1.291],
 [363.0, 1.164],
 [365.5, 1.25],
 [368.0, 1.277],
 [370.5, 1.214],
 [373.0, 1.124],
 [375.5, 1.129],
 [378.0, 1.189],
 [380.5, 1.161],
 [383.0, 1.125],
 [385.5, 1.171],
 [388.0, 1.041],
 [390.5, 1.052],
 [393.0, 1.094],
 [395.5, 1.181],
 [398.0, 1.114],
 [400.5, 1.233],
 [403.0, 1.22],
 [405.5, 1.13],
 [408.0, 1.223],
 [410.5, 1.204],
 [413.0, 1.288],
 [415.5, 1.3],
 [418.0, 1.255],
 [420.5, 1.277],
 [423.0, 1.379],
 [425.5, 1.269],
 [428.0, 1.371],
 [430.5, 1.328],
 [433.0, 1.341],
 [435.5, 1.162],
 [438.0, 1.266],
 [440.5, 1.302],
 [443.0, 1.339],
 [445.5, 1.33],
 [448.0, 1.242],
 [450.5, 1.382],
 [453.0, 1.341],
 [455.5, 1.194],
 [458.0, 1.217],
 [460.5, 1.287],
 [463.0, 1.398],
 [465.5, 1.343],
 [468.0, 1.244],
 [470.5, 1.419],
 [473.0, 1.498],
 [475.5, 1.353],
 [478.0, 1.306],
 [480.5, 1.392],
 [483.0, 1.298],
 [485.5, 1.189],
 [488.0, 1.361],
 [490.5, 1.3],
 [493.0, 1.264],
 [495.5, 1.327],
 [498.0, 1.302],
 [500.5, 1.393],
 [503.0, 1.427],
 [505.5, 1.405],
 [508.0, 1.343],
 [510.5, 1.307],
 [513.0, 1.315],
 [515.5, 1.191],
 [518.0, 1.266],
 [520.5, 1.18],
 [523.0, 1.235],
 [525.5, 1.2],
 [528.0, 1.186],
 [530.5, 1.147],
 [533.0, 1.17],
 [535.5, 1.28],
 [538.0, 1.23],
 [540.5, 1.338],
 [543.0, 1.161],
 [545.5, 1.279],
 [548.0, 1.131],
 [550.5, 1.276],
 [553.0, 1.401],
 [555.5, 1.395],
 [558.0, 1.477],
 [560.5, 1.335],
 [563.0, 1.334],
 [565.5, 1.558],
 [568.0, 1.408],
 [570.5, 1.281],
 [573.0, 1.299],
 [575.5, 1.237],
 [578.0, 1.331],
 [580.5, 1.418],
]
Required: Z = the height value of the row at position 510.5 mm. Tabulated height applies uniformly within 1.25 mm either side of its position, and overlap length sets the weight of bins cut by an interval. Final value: 1.307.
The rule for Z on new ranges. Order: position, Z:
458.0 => 1.217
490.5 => 1.3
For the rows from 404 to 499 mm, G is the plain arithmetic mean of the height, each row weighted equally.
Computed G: 1.30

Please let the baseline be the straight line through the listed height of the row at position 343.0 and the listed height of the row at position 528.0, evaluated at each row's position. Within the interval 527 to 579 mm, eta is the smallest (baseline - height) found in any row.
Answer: -0.39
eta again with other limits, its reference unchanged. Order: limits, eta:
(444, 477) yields -0.29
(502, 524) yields -0.23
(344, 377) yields -0.10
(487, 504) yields -0.23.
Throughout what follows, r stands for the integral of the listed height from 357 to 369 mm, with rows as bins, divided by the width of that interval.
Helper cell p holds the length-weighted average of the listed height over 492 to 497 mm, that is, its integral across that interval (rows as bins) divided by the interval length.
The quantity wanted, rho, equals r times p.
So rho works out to 1.60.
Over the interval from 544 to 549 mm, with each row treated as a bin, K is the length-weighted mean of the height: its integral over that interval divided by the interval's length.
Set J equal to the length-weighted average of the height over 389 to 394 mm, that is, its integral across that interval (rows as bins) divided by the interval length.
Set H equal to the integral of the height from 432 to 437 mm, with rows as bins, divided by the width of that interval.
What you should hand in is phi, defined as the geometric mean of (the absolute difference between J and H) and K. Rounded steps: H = 1.25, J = 1.07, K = 1.21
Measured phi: 0.46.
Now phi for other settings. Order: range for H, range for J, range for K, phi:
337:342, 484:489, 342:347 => 0.48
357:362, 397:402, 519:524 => 0.28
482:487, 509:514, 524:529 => 0.28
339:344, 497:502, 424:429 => 0.09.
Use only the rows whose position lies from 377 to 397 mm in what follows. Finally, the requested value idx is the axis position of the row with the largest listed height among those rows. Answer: 378.0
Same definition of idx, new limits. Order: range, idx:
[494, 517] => 503.0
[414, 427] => 423.0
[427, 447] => 428.0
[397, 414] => 413.0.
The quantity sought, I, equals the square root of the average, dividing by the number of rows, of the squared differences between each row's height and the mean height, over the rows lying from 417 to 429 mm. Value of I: 0.053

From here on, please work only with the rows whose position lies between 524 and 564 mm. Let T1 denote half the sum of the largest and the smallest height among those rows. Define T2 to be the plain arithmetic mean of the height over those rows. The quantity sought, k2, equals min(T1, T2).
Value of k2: 1.27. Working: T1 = 1.30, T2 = 1.27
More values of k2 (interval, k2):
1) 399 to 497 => 1.30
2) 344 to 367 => 1.26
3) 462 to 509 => 1.34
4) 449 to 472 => 1.31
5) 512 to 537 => 1.22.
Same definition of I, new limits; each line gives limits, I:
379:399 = 0.049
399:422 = 0.049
